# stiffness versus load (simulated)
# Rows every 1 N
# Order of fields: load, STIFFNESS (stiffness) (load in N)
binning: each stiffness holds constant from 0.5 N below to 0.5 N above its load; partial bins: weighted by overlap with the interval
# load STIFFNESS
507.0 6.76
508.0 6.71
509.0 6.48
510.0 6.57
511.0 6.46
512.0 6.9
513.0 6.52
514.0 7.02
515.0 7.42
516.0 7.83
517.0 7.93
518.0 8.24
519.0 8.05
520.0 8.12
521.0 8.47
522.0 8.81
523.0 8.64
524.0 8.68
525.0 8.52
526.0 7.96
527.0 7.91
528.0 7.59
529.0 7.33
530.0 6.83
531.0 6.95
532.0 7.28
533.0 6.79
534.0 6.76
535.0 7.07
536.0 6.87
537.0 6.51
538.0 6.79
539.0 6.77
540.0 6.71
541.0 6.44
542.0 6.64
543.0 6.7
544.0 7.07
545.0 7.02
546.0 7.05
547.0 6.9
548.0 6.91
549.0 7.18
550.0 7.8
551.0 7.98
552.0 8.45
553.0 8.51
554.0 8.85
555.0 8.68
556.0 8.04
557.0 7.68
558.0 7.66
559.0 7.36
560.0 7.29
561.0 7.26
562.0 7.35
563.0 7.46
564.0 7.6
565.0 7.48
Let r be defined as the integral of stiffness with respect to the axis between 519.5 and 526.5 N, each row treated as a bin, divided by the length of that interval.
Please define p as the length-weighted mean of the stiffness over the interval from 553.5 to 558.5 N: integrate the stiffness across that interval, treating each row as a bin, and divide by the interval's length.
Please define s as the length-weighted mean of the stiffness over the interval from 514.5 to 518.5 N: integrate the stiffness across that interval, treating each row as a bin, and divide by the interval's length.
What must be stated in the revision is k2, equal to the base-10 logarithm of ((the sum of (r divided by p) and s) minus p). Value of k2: -0.2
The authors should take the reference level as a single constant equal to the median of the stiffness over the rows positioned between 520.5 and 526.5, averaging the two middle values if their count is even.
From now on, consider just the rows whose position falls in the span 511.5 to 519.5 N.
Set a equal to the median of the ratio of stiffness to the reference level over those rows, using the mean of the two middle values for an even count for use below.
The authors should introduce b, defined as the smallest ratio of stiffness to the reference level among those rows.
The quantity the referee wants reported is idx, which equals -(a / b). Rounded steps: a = 0.89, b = 0.76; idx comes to -1.17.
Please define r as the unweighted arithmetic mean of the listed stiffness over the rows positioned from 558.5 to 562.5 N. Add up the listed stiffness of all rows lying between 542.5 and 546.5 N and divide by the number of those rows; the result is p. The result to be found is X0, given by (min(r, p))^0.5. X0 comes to 2.64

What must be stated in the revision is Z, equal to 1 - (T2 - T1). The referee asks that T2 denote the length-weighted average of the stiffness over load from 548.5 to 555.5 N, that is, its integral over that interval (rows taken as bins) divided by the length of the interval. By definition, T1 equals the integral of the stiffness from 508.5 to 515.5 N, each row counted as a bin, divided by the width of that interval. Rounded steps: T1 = 6.8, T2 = 8.2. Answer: -0.4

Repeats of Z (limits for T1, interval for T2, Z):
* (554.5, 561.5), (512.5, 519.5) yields 1.1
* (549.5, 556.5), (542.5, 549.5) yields 2.4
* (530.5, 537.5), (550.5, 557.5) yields -0.4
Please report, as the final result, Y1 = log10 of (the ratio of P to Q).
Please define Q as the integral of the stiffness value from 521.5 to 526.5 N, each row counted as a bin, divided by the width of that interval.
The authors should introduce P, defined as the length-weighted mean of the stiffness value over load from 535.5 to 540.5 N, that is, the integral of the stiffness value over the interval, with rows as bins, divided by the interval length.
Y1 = -0.103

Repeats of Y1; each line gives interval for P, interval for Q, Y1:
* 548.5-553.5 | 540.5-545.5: 0.071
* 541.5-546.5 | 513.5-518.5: -0.047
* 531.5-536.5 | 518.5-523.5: -0.083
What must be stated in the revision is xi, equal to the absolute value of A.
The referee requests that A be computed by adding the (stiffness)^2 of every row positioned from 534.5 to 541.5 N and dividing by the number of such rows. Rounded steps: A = 45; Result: 45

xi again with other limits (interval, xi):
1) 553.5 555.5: 77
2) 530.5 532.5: 51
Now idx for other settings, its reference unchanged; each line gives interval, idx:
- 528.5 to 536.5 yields -1.02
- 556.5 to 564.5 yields -1.02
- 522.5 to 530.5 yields -1.16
